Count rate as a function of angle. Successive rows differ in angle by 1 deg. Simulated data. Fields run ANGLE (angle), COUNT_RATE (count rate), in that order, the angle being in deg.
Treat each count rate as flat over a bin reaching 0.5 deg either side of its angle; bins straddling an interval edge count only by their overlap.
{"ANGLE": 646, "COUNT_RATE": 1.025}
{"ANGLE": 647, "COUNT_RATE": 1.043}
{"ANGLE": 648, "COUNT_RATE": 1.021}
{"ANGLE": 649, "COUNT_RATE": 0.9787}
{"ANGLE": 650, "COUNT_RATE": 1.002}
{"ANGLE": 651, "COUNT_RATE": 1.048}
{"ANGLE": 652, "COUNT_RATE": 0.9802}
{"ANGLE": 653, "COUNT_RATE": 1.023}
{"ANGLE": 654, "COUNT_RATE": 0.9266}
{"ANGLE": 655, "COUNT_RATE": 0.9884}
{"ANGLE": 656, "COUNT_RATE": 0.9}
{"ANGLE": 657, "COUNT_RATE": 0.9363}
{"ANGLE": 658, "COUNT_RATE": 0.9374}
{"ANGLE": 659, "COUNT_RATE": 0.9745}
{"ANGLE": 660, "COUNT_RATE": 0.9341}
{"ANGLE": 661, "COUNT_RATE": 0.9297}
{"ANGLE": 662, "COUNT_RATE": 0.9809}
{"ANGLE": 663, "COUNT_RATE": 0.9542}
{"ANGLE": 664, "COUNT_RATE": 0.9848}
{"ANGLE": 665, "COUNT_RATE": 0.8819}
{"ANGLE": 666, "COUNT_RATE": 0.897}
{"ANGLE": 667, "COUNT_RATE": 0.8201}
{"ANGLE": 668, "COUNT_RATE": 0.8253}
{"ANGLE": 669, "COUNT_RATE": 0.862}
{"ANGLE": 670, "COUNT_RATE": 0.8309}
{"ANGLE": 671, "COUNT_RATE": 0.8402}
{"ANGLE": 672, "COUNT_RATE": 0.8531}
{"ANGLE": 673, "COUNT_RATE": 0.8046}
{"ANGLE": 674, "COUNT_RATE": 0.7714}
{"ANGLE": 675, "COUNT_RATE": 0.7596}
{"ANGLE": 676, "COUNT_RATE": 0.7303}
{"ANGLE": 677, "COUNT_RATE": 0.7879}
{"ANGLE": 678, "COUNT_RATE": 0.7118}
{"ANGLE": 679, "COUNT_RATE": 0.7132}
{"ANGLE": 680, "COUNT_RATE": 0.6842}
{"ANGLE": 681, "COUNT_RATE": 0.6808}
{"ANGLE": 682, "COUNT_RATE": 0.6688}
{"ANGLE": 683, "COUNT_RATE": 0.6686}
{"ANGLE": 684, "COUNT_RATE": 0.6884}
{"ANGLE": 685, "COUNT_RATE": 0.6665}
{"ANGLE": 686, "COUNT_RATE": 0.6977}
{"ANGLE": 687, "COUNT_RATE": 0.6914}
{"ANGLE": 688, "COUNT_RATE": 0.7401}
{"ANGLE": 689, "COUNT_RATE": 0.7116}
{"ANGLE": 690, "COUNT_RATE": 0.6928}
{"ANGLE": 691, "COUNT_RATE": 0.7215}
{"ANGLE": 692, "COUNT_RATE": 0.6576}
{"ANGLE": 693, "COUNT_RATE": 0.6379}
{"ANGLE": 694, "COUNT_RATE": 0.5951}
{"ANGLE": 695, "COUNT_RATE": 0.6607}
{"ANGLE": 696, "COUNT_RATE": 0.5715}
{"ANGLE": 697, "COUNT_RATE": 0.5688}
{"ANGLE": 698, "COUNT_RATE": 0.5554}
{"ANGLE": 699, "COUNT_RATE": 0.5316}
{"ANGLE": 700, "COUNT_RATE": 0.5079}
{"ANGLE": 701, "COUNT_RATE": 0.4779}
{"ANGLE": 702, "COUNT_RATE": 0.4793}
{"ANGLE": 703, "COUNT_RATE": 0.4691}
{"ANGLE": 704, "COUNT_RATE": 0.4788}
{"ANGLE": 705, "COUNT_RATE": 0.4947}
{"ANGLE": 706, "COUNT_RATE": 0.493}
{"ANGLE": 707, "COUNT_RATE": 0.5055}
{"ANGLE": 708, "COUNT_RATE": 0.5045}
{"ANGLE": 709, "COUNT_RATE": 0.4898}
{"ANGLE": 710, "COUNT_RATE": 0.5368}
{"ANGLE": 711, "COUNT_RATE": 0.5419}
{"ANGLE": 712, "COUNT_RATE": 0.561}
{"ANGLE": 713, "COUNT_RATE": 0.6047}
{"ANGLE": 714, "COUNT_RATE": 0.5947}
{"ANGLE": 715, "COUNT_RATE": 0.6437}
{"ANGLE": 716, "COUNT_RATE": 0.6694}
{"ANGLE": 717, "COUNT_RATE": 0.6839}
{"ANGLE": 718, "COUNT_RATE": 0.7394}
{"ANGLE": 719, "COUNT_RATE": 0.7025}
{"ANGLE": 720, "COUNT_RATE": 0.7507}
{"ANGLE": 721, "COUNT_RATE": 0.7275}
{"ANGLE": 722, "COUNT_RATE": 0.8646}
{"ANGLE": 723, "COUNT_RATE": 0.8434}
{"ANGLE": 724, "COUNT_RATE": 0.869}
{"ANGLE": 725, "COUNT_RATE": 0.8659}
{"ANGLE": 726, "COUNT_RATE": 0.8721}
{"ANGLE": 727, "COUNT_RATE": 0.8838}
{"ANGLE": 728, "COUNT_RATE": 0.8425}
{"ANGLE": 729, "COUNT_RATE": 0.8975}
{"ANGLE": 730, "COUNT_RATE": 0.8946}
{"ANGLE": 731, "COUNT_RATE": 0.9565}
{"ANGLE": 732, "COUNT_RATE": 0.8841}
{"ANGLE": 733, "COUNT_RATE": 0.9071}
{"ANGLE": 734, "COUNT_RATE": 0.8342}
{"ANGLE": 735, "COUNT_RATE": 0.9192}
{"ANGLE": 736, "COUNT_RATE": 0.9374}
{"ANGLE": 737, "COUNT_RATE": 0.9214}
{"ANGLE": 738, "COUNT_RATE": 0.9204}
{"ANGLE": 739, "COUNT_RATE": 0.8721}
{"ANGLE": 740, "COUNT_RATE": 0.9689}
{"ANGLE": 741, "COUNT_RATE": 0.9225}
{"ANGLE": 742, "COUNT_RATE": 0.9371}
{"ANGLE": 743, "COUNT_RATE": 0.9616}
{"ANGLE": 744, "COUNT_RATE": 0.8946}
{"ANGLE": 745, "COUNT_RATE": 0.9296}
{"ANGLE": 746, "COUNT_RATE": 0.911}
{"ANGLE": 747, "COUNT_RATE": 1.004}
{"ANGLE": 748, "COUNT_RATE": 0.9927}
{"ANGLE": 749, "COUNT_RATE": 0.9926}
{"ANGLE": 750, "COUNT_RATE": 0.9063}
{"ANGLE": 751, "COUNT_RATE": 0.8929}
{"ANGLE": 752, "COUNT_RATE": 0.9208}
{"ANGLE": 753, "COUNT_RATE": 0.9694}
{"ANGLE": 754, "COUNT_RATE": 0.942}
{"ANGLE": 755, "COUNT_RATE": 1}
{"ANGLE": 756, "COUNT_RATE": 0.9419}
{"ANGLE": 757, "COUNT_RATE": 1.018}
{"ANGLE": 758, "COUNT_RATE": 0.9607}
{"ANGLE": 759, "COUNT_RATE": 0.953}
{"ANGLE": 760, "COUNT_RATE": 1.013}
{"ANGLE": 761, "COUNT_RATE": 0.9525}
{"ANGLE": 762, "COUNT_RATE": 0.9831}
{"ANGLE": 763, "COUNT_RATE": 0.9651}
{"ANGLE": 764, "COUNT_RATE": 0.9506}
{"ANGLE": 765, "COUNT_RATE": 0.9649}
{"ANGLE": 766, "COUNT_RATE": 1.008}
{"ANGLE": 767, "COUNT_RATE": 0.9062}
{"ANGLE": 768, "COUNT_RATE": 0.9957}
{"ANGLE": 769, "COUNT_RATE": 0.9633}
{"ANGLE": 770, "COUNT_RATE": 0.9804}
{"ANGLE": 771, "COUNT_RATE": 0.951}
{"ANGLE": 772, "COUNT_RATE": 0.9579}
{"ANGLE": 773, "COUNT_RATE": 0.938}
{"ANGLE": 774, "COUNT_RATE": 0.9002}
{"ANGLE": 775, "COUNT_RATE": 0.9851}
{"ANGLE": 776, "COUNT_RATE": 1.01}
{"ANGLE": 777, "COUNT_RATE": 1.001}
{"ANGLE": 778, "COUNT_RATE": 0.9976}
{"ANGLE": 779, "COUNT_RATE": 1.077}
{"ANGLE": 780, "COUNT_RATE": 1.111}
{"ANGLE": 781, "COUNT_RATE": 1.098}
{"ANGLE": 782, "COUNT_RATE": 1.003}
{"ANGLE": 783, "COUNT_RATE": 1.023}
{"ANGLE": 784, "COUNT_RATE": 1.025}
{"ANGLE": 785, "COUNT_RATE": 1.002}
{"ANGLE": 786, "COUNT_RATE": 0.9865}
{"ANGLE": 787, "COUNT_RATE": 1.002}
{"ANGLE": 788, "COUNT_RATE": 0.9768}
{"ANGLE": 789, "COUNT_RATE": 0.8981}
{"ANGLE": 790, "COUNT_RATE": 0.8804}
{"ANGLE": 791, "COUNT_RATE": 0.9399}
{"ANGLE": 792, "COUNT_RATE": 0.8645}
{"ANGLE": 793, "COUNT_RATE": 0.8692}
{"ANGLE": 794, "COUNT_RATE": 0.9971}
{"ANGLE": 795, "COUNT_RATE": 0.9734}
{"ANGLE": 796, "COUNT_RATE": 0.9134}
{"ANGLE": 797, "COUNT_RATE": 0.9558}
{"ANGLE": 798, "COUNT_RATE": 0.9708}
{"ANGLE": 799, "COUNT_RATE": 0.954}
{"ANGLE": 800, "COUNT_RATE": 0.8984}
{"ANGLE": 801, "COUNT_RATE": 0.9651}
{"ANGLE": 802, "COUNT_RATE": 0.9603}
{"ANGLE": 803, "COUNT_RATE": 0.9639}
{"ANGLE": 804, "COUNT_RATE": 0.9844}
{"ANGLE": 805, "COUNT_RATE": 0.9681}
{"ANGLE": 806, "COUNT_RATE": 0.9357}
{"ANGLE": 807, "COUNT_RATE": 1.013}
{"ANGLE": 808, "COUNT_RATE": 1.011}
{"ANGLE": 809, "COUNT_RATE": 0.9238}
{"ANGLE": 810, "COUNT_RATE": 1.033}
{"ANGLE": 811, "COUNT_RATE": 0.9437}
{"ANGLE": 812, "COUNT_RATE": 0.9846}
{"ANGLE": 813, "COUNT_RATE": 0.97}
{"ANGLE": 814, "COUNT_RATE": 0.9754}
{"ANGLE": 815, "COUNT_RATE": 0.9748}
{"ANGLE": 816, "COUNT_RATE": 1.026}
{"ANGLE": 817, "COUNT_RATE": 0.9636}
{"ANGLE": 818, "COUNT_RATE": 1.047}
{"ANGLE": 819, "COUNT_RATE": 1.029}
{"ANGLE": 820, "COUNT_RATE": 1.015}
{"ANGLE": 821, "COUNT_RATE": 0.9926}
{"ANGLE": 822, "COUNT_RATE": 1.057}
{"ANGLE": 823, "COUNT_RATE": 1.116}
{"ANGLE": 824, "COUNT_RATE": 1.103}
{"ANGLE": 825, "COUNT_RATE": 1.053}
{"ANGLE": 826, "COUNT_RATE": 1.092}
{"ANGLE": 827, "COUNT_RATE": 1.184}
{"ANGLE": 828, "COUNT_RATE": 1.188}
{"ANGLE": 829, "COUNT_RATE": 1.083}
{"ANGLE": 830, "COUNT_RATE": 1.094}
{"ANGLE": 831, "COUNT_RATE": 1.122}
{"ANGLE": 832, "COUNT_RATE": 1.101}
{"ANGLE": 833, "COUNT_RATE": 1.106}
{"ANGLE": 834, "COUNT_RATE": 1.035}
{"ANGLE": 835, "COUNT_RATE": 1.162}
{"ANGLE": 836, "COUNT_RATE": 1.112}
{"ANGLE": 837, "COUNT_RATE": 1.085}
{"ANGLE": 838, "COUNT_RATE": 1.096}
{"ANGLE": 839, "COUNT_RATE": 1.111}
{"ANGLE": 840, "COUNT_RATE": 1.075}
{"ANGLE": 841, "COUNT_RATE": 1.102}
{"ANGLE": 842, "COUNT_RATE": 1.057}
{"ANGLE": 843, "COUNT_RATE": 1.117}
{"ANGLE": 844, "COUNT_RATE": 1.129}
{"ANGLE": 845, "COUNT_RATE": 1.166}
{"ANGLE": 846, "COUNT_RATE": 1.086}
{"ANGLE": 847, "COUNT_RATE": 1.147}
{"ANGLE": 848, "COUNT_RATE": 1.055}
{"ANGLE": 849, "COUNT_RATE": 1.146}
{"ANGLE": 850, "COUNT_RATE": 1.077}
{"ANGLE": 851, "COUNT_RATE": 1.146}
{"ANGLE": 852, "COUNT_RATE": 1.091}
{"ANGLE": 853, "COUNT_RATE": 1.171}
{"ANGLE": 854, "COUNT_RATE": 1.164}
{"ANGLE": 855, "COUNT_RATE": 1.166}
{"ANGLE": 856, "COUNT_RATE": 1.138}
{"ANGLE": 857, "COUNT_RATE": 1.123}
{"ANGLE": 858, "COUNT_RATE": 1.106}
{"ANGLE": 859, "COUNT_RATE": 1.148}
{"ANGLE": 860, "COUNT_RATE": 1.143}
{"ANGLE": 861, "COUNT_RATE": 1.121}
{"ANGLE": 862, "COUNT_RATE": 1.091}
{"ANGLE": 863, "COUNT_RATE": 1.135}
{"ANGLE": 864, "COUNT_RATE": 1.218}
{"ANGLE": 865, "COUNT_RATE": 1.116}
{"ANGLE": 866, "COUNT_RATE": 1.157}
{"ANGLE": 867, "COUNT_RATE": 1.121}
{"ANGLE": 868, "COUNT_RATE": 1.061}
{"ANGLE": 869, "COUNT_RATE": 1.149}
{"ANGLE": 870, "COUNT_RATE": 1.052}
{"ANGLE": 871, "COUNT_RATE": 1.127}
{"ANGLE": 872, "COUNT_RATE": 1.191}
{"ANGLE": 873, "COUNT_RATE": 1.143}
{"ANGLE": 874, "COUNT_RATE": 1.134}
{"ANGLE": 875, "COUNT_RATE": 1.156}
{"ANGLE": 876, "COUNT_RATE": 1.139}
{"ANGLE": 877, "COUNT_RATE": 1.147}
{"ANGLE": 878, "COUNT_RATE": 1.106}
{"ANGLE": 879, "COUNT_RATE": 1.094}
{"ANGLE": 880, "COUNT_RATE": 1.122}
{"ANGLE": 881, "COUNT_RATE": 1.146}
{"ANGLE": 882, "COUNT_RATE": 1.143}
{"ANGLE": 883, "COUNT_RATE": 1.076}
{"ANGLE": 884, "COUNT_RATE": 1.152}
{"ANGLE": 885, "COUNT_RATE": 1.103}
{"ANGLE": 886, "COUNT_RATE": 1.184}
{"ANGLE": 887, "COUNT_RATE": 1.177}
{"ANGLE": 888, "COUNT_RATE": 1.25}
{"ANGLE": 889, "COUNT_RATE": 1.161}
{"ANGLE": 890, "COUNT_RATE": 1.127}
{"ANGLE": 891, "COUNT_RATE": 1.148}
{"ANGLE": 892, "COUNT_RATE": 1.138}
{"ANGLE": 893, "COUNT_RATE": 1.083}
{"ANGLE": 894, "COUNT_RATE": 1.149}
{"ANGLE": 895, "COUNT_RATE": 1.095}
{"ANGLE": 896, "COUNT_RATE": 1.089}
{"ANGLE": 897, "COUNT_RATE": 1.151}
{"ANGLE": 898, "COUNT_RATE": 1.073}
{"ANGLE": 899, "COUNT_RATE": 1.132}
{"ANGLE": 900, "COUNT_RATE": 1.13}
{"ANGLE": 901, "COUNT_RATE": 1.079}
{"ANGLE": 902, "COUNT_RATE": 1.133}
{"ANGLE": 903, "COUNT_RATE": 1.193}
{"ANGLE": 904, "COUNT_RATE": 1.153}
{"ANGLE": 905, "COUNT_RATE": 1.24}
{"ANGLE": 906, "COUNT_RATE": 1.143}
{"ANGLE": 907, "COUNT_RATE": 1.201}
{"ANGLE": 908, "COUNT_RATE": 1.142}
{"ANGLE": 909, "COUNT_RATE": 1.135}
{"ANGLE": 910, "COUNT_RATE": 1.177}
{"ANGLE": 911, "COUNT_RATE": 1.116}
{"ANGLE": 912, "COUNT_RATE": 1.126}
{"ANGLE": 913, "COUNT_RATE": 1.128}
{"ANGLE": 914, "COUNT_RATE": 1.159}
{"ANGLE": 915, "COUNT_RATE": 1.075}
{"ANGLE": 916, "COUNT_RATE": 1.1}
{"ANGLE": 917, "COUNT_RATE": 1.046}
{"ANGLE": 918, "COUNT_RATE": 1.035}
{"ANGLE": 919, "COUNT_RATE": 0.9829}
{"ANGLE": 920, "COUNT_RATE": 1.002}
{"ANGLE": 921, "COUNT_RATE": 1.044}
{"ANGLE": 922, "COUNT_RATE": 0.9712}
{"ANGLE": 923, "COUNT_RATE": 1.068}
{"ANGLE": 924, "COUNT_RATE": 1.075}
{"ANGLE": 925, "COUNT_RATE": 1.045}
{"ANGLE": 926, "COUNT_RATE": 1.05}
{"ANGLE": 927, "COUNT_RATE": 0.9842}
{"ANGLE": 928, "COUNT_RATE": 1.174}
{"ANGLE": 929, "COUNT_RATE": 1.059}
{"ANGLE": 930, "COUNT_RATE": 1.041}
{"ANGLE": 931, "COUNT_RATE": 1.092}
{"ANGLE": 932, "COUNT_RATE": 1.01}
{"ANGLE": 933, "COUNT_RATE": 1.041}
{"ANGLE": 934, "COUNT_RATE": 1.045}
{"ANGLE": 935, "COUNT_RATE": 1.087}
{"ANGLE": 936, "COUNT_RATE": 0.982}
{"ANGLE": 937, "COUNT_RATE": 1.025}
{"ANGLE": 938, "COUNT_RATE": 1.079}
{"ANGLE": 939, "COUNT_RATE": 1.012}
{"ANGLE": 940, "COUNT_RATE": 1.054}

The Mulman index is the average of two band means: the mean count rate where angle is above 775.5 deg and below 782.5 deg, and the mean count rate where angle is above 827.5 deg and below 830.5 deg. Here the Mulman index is 1.08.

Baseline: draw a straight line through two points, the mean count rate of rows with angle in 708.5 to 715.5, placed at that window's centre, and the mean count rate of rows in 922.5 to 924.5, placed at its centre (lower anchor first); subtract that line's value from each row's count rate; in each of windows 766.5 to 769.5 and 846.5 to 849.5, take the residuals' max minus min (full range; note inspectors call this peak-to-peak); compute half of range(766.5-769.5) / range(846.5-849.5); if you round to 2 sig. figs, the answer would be 0.46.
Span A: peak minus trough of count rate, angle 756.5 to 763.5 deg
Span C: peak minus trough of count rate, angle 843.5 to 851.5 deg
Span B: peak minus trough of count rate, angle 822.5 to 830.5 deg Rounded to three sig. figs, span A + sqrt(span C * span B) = 0.188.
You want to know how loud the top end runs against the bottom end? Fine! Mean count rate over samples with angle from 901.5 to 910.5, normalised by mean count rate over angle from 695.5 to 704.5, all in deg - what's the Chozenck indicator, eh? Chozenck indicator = 2.3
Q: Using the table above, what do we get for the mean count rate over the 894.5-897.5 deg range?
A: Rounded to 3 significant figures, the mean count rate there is 1.11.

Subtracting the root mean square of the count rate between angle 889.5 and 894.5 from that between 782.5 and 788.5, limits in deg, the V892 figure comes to -0.13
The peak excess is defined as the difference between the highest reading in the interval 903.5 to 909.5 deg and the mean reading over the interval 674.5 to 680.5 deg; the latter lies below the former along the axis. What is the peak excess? 0.51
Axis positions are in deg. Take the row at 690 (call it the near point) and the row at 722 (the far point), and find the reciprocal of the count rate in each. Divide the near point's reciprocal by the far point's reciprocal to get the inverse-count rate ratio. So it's 1.25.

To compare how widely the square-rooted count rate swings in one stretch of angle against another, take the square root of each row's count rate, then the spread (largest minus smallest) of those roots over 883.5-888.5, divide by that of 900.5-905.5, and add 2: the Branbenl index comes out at 2.91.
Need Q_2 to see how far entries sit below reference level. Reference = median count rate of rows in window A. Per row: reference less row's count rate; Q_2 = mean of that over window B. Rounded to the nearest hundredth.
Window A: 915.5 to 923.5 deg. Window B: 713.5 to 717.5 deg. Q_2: 0.39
